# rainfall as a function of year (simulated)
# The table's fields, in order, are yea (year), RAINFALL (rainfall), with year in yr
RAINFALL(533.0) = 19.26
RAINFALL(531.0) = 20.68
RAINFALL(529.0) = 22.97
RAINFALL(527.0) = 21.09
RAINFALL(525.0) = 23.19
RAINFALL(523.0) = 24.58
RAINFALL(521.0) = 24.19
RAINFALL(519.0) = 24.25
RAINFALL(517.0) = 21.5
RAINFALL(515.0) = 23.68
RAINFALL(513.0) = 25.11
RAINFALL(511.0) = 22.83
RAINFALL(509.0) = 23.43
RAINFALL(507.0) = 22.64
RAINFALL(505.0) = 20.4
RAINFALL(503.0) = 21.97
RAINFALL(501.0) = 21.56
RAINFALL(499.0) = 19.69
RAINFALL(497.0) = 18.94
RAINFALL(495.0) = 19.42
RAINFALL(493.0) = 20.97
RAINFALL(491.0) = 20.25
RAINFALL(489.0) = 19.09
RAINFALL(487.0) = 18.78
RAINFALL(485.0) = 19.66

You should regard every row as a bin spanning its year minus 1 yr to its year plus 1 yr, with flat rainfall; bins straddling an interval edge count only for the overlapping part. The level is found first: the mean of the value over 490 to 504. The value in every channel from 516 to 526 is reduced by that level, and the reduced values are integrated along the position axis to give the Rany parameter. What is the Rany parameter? 31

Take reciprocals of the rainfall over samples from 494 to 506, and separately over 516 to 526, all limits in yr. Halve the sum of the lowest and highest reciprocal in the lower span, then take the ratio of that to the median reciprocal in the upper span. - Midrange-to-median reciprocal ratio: 1.19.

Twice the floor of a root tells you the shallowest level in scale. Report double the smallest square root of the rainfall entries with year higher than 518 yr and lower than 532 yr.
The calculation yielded 9.1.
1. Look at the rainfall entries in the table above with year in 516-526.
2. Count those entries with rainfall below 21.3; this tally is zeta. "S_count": 0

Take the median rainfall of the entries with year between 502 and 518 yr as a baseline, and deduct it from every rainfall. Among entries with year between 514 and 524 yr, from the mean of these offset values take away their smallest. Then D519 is 2.14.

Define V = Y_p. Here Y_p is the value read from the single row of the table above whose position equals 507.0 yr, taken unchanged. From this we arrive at 22.64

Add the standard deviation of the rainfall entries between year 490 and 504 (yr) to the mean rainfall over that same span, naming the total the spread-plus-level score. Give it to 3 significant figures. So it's 21.5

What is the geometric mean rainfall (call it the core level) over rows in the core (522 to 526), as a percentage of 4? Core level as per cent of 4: 597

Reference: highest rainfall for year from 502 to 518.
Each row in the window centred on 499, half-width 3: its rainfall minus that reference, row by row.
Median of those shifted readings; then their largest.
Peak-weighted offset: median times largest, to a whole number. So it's 19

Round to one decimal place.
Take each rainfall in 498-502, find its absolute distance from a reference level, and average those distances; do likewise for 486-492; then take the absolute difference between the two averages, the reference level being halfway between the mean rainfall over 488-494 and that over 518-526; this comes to 1.3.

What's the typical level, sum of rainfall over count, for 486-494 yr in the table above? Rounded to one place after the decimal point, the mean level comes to 19.8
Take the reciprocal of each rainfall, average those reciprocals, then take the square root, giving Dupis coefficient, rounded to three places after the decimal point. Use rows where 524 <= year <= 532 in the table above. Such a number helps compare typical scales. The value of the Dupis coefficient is 0.214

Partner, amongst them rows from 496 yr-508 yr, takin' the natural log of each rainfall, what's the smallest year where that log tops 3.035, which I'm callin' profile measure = 501.0 yr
